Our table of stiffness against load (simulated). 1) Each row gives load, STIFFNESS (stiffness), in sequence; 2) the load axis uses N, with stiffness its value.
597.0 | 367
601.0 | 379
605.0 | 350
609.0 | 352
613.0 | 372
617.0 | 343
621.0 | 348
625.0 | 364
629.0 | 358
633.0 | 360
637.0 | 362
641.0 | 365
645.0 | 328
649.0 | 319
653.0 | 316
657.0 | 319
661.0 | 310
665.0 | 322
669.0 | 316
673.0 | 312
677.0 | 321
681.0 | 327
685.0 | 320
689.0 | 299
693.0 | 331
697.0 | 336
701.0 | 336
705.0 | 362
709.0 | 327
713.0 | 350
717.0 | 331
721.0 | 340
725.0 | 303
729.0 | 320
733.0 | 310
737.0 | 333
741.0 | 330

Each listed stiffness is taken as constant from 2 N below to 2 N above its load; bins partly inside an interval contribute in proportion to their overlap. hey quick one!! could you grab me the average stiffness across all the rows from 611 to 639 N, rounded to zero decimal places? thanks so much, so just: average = 358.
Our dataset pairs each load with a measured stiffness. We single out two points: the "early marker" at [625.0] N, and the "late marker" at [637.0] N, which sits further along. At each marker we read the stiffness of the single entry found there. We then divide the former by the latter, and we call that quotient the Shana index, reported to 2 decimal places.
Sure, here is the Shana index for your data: 1.01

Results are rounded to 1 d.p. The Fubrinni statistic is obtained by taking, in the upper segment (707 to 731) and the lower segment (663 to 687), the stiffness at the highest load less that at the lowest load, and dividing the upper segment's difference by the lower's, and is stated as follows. 3.5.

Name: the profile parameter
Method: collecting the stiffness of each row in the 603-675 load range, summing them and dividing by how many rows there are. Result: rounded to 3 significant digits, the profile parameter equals 340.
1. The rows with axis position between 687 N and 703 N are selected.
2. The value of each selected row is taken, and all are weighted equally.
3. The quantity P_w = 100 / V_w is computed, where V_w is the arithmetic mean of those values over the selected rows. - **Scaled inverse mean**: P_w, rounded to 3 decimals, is 0.307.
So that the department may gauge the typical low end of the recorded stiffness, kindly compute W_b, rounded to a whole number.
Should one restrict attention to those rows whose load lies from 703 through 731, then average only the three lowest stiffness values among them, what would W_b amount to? 317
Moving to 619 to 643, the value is 355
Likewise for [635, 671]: 314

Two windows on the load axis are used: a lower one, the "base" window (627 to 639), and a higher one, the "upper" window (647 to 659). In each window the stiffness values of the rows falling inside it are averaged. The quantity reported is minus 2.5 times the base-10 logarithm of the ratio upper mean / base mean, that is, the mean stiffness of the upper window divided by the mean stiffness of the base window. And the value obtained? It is 0.13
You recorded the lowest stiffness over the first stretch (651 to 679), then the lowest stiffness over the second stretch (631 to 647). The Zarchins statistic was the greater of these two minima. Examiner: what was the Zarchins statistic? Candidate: 328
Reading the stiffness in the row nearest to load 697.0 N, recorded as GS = 336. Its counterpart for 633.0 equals 360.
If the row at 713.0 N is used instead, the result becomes 350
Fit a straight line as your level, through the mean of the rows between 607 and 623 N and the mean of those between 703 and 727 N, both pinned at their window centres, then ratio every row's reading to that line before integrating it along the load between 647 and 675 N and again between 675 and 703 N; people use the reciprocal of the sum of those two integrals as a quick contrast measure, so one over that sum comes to 0.0191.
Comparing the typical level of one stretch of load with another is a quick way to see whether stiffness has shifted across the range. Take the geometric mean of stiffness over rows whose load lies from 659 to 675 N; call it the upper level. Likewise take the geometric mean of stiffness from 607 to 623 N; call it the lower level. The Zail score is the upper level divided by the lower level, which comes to 0.89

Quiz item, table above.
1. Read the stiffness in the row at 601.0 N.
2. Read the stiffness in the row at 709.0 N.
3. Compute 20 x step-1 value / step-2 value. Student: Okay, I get 23.2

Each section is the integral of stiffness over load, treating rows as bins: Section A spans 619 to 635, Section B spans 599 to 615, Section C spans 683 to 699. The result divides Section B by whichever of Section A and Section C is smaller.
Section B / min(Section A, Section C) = 1.13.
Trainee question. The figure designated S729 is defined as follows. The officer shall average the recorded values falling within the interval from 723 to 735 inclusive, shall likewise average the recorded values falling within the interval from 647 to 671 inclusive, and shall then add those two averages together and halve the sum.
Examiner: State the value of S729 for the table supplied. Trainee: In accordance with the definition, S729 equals 314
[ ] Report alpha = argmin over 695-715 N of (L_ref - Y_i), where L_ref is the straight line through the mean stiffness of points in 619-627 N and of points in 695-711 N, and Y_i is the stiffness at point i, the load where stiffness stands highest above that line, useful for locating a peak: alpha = 705.0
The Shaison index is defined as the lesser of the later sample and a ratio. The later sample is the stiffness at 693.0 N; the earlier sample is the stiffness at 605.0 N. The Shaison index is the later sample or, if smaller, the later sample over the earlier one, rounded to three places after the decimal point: 0.946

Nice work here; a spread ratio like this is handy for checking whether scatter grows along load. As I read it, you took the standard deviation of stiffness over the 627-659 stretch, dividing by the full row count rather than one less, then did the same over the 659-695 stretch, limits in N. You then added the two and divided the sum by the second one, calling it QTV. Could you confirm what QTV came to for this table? 3.3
